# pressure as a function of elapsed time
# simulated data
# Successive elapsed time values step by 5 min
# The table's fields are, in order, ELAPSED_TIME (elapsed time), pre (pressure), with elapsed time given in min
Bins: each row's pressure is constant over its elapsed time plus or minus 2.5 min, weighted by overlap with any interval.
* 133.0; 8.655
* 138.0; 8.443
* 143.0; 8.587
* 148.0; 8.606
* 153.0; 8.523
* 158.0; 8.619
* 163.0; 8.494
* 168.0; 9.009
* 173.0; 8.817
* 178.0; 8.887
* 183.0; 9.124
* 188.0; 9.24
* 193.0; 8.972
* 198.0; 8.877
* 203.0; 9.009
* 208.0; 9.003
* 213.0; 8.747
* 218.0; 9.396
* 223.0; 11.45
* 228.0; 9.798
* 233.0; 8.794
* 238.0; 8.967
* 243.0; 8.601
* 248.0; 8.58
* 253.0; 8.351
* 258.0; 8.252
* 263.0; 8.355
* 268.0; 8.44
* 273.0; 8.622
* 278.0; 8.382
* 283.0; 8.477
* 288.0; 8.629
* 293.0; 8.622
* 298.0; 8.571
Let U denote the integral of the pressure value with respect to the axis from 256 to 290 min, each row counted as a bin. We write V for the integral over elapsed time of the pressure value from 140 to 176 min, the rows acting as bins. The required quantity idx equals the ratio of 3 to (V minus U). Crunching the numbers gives 0.1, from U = 287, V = 312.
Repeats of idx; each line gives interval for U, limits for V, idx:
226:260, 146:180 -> -1.8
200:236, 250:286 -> -0.1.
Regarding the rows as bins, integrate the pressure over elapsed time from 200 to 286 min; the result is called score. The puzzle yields 765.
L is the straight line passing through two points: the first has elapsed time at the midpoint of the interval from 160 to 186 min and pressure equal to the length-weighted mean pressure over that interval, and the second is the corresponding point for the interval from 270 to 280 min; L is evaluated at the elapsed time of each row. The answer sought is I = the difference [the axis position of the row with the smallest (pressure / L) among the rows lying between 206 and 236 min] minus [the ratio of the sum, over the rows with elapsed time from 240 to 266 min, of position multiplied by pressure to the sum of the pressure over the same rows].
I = -39.9 min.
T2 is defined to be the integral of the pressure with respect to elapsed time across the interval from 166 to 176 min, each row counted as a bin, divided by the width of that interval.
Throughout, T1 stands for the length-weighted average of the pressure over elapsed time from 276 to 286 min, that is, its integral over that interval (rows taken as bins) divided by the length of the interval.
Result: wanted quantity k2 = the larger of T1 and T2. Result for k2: 8.9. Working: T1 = 8.4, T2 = 8.9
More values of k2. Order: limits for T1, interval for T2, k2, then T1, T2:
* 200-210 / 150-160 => 9.0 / 9.0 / 8.6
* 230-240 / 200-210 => 9.0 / 8.9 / 9.0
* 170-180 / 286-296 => 8.9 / 8.9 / 8.6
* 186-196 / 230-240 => 9.1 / 9.1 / 8.9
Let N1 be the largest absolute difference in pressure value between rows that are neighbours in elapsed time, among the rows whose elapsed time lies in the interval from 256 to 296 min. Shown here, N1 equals 0.24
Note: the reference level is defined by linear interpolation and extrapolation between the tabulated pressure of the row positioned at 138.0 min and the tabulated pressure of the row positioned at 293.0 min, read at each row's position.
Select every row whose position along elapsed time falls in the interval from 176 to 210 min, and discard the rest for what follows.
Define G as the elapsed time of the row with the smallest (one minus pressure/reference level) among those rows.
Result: 188.0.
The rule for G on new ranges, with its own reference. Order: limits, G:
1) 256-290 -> 273.0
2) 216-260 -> 223.0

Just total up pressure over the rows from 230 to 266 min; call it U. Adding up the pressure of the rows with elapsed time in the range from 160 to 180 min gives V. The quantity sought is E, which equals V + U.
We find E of 95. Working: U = 60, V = 35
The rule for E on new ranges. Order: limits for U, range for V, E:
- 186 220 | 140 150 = 80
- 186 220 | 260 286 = 106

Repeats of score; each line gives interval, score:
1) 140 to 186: 402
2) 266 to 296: 256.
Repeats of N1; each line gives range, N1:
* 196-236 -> 2.05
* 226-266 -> 1.00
